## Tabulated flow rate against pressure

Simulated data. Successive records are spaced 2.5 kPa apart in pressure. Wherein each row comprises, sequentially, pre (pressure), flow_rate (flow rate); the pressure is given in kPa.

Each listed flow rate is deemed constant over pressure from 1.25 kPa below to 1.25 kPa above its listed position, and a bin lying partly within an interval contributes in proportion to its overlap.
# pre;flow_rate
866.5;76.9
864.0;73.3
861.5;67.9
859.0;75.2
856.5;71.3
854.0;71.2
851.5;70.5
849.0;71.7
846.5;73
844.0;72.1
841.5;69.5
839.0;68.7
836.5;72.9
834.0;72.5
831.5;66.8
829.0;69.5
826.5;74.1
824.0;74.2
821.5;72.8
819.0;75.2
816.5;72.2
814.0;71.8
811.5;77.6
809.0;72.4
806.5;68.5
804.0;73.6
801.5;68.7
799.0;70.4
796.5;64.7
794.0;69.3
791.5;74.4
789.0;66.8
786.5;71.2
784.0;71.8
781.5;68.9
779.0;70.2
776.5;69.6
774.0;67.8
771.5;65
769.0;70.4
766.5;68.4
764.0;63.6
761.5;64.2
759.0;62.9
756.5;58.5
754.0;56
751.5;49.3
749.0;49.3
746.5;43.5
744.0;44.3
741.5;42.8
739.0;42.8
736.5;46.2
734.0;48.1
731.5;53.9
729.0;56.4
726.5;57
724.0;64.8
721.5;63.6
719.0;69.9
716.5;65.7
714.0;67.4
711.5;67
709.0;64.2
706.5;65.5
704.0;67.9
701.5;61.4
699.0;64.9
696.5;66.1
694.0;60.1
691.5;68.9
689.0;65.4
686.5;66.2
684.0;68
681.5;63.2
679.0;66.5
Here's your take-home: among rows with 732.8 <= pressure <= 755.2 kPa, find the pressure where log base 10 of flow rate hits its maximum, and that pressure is 754.0 kPa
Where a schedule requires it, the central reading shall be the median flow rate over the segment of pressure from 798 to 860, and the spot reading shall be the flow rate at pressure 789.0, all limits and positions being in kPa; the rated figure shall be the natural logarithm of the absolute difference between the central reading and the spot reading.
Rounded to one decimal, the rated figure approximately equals 1.7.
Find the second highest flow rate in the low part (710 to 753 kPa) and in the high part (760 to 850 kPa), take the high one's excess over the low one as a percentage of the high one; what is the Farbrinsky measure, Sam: 10.4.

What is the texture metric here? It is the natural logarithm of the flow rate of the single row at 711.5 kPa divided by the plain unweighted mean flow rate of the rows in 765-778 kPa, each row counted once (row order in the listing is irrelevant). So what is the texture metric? -0.018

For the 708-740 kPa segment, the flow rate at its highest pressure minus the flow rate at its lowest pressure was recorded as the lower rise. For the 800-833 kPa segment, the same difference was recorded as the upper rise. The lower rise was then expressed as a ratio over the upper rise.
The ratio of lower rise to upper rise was 11.3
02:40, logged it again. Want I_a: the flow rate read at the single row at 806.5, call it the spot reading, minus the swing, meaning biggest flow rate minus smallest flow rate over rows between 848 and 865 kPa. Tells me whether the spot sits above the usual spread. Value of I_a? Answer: 61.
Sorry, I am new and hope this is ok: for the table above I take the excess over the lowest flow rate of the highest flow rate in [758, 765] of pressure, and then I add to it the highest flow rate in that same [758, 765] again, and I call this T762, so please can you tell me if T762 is 65.5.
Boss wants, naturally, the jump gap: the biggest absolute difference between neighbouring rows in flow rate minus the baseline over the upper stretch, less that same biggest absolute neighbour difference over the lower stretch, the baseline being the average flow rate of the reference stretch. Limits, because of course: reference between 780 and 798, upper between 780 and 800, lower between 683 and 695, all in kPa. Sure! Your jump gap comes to -1.2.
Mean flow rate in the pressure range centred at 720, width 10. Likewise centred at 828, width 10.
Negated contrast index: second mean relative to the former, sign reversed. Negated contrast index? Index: -1.08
